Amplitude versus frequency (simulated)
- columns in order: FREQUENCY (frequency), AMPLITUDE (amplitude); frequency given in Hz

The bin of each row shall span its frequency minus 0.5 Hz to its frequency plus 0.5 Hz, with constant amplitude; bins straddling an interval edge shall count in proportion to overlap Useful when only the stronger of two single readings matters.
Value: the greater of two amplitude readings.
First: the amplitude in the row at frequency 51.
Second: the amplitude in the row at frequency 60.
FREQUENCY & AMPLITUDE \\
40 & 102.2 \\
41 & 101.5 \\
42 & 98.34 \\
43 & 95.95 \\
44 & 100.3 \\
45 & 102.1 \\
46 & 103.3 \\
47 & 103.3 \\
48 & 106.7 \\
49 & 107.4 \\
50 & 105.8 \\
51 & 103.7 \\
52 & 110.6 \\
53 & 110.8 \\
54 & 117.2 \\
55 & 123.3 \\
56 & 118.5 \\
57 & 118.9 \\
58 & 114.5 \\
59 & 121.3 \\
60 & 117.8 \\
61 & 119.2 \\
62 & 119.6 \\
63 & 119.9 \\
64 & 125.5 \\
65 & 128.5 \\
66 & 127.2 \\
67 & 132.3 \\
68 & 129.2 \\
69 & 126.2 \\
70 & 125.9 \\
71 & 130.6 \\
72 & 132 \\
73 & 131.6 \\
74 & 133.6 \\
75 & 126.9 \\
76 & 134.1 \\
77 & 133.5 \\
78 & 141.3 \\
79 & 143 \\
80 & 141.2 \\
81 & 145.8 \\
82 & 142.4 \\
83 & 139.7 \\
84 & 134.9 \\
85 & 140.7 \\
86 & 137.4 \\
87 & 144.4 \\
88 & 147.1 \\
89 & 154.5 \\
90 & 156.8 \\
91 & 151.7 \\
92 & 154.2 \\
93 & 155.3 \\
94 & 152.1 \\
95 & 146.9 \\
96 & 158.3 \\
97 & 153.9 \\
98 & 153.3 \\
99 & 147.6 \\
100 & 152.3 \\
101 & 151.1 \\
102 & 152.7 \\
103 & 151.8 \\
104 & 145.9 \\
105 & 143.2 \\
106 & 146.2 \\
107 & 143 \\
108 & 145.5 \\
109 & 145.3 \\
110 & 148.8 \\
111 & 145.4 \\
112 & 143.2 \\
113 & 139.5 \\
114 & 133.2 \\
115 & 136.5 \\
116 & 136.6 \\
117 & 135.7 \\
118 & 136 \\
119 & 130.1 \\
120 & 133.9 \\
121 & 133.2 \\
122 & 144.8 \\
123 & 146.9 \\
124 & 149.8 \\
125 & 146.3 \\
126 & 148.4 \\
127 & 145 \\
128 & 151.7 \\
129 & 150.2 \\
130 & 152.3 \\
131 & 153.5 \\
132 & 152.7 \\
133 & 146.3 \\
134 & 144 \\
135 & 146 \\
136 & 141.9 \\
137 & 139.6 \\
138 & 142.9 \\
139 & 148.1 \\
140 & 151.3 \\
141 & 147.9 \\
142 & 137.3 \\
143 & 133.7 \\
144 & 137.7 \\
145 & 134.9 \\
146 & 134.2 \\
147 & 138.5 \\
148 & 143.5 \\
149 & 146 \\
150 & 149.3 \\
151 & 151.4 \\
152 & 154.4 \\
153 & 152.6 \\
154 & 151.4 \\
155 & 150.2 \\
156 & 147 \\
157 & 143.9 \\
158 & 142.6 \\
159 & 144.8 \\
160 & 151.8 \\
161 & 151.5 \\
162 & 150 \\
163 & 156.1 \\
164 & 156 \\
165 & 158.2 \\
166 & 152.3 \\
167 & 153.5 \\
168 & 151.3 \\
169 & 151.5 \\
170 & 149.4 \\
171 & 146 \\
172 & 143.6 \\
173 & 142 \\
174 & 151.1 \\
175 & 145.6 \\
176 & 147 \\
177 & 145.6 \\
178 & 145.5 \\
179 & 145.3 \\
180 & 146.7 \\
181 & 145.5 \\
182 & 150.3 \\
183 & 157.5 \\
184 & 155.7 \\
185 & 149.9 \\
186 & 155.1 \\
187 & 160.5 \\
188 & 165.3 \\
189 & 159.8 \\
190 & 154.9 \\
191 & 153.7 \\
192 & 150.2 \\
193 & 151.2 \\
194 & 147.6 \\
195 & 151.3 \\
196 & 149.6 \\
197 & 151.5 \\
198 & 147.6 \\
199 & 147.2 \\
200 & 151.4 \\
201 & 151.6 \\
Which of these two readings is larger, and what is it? 118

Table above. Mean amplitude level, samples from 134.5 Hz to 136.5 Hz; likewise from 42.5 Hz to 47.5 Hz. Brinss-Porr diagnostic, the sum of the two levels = 245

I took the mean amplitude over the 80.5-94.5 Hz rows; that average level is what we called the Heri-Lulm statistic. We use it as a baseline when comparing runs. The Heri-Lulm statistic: 147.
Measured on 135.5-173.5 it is 147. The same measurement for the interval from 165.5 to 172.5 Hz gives 150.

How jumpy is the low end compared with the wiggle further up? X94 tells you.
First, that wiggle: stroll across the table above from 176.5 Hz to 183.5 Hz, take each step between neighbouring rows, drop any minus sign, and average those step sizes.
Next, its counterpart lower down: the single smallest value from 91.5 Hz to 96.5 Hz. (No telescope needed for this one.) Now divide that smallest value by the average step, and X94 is 59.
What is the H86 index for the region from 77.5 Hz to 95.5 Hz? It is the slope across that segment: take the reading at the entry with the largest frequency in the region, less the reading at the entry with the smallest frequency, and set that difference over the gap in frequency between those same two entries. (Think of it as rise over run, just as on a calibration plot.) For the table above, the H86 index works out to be 0.33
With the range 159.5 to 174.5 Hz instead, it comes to -0.05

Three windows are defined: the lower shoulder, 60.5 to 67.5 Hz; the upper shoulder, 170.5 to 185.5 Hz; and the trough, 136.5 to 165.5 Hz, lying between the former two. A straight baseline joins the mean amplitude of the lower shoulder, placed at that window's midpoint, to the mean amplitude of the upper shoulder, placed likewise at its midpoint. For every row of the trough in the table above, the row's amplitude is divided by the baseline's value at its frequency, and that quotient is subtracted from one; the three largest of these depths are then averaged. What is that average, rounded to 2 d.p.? 0.05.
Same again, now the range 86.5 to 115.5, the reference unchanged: -0.01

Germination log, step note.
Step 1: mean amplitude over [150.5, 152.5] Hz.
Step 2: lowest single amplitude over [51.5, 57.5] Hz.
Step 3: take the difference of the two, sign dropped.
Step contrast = 42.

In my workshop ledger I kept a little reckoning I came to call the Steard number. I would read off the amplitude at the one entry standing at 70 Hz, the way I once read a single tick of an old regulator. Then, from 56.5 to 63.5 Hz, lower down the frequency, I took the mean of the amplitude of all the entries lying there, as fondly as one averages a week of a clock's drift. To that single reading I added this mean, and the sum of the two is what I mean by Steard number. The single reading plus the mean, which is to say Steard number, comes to 245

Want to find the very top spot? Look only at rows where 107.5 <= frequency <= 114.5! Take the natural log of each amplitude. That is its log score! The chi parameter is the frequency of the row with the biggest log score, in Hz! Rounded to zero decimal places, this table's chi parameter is 110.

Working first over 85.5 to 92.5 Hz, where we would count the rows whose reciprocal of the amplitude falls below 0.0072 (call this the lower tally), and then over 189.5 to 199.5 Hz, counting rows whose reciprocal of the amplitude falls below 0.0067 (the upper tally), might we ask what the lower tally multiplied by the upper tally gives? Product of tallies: 42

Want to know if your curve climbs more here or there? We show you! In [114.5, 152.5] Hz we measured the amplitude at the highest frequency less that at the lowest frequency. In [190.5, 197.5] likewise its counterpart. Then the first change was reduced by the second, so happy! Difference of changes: 20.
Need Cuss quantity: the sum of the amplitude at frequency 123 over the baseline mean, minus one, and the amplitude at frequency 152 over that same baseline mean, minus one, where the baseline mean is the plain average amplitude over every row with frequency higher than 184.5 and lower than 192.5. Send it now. -0.1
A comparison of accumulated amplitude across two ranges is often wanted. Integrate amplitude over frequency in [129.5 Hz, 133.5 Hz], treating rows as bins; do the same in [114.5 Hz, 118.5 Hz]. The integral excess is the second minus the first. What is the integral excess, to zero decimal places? -60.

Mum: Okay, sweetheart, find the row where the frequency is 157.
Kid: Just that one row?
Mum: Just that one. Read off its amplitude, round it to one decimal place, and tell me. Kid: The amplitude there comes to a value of 143.9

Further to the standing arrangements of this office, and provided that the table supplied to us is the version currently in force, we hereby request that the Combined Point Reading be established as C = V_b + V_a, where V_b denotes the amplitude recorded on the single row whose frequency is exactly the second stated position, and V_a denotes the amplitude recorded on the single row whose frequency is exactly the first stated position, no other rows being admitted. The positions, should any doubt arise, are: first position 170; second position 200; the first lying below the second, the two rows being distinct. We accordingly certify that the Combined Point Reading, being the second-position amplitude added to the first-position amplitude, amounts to 301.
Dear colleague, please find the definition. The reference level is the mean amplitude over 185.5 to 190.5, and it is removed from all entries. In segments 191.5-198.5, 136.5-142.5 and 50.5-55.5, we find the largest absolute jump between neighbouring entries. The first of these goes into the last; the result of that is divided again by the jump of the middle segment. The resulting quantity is 0.17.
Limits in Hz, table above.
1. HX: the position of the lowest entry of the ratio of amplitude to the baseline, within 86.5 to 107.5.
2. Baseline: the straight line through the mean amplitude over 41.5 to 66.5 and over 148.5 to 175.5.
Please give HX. 107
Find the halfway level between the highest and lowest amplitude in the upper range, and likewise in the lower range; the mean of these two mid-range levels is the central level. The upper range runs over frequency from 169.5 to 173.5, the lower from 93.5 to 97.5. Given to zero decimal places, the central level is 149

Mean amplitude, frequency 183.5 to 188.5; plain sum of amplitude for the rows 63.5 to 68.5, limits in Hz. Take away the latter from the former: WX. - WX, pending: -485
